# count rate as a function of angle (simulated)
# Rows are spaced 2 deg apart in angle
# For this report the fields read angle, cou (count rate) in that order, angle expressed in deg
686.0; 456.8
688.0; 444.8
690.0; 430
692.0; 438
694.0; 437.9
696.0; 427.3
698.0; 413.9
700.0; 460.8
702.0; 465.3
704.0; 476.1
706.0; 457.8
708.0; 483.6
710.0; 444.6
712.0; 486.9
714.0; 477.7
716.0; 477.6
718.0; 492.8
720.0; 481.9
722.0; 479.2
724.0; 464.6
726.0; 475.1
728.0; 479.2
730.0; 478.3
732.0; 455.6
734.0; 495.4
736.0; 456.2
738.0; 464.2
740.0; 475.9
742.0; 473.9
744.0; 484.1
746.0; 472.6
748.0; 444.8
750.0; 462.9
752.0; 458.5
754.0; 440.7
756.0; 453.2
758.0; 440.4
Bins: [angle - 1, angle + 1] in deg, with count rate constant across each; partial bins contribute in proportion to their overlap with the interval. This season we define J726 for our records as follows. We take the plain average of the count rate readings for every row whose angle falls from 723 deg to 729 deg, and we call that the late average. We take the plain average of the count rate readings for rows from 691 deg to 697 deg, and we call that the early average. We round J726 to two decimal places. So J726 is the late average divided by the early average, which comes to 1.09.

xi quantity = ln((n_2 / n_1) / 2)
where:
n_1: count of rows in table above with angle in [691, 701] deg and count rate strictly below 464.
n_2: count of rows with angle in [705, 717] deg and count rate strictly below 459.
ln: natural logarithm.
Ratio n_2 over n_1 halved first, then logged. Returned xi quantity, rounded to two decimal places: -1.61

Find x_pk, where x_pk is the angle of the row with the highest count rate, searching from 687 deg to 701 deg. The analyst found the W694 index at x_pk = 700.0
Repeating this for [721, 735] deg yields 734.0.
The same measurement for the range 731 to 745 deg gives 734.0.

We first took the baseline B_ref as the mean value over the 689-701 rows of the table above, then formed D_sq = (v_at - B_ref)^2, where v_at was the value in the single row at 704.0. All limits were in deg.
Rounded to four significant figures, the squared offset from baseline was 1718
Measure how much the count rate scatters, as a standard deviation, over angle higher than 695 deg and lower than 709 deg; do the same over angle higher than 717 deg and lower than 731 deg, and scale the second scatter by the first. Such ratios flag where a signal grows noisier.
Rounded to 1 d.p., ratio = 0.3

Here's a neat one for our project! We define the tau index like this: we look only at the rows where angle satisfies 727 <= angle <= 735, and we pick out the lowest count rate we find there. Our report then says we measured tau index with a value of 455.6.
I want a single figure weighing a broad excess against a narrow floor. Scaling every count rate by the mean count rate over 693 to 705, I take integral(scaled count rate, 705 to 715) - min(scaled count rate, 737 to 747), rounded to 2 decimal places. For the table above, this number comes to 9.48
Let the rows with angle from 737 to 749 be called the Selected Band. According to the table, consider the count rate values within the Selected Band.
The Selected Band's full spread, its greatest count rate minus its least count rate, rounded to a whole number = 39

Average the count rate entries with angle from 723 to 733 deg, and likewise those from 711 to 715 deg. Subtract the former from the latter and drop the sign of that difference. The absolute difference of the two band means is 12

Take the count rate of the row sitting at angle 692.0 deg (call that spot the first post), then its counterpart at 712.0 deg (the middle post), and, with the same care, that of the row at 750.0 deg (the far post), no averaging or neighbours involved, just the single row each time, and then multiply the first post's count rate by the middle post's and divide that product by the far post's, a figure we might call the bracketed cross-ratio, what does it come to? 461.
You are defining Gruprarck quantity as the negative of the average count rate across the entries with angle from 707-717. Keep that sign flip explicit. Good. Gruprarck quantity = -474.1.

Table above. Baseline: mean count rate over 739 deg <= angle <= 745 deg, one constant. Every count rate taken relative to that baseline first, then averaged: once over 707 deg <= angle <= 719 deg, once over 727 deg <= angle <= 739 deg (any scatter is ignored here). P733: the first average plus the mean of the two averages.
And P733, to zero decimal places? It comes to -4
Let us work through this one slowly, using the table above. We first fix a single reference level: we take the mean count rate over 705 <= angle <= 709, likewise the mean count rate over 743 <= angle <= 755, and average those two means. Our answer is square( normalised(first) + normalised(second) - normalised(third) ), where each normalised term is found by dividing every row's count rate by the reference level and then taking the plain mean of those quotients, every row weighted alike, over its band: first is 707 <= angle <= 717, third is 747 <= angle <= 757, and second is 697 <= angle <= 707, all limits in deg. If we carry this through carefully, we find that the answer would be 1.05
